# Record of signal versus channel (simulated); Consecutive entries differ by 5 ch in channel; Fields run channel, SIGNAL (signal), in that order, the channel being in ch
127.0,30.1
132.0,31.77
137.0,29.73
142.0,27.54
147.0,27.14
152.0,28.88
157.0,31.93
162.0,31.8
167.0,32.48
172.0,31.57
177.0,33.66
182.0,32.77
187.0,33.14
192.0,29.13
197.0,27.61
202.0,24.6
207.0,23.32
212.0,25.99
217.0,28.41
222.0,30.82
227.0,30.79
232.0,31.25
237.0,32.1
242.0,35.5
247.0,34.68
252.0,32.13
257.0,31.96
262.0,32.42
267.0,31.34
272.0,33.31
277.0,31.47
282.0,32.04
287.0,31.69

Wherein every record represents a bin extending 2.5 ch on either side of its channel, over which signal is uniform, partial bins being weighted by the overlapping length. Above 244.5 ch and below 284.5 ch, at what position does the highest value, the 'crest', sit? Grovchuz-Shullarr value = 247.0 ch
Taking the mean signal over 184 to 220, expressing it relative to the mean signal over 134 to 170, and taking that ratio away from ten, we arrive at 9.08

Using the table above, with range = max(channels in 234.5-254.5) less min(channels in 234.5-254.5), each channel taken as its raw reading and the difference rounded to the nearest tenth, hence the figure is 3.4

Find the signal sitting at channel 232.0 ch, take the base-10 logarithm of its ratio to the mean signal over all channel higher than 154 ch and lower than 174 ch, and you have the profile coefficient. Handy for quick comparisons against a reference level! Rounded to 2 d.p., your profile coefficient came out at -0.01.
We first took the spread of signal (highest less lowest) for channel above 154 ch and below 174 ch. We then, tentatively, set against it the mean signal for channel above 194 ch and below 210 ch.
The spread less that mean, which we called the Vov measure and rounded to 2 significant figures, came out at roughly -24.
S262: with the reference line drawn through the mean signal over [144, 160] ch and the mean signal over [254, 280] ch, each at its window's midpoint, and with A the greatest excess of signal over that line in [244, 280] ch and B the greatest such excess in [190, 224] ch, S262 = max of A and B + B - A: 0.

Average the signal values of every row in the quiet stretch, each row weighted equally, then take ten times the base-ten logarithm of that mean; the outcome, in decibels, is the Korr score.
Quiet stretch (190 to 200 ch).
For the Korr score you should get 14.5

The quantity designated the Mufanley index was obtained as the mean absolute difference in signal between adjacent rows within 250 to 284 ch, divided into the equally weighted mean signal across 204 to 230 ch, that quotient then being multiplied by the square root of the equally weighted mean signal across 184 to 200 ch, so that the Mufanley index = 150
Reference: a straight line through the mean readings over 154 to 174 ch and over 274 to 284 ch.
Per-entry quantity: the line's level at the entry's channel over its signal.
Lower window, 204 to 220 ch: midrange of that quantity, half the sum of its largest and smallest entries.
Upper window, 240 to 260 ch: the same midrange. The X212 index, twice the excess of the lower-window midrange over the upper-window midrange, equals 0.6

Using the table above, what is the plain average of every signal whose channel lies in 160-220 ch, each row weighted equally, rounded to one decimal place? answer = 29.5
